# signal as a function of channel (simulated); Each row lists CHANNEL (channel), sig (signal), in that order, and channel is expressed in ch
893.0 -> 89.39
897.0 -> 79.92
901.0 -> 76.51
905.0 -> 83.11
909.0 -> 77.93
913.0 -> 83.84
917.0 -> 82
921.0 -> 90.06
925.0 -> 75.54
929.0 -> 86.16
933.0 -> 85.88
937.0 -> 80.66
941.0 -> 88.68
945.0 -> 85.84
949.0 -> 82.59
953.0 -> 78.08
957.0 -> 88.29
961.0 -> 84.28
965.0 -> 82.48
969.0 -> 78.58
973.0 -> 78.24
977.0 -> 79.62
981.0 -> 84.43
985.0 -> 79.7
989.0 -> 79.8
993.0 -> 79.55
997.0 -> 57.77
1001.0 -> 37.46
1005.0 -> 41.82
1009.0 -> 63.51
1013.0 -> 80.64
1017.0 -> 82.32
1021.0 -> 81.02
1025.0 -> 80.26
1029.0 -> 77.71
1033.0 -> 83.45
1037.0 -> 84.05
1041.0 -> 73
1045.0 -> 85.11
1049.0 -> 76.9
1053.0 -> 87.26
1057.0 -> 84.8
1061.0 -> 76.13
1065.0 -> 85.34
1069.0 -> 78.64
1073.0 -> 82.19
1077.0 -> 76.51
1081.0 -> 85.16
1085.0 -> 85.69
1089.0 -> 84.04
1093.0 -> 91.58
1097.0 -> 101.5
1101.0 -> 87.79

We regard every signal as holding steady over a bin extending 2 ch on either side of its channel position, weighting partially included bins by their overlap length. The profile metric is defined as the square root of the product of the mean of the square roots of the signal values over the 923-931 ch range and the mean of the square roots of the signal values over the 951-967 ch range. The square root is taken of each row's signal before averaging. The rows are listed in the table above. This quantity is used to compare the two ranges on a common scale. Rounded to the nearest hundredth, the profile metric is 9.05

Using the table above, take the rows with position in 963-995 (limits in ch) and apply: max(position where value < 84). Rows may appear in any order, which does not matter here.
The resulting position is 993.0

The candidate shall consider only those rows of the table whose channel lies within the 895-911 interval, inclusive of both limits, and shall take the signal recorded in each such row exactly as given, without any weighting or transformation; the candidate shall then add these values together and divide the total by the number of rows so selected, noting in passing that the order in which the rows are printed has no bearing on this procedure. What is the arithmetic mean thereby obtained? 79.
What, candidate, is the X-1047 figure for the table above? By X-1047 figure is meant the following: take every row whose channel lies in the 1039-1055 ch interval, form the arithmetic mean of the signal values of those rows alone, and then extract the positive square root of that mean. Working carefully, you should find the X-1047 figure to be 8.98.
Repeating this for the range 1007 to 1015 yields 8.49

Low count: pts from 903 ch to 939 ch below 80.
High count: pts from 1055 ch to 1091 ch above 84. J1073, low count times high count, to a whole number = 10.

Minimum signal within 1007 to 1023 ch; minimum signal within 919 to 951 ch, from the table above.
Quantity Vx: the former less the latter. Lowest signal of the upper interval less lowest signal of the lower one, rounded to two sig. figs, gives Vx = -12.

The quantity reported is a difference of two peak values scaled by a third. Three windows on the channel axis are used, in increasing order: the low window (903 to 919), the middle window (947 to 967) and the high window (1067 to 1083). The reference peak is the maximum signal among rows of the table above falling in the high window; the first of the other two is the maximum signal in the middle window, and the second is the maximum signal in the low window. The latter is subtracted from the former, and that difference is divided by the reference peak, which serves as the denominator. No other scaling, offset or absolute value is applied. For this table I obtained 0.052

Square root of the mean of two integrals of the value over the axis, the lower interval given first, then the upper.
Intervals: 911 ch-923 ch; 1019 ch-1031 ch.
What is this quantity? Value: 31.5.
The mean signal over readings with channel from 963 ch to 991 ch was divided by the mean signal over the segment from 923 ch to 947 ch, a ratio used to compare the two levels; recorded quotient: 0.96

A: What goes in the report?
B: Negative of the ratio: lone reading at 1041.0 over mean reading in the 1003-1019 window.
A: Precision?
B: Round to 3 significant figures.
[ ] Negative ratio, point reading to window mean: -1.09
